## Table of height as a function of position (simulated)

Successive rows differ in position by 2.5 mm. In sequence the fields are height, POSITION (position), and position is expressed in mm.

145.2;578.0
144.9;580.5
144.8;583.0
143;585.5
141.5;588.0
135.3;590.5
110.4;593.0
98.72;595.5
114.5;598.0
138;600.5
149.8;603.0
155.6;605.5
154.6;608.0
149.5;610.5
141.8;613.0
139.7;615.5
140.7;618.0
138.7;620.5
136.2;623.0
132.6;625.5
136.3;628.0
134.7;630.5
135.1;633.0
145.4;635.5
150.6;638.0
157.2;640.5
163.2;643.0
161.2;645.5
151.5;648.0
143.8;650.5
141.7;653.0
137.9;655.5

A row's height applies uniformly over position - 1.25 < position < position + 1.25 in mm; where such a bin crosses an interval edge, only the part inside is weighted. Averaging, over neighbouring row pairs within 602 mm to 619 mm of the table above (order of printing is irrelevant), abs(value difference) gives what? 3.8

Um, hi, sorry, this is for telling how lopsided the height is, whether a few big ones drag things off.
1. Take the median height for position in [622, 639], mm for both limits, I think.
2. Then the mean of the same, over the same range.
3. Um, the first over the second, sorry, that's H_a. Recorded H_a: 0.98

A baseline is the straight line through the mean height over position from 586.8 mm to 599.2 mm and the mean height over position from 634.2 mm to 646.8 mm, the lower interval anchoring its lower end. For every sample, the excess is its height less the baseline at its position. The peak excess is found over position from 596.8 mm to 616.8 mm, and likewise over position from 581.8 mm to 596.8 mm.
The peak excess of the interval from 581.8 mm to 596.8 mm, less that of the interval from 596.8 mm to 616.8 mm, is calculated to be 6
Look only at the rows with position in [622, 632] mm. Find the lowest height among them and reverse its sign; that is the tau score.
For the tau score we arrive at -133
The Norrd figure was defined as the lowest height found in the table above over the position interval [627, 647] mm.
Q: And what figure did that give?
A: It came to 134.7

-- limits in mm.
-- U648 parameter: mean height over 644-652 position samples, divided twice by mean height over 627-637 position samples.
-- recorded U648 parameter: 0.0080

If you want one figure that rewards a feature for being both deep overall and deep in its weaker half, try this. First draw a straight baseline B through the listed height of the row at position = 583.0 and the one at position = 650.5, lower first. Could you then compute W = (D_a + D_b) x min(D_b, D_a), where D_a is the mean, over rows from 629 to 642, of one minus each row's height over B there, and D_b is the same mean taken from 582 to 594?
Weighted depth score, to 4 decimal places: -0.0003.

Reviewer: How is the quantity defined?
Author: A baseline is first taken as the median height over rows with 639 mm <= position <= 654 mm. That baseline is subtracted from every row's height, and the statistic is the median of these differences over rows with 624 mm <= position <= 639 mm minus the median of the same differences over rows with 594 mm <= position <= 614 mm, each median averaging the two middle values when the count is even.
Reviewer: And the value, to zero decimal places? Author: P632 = -10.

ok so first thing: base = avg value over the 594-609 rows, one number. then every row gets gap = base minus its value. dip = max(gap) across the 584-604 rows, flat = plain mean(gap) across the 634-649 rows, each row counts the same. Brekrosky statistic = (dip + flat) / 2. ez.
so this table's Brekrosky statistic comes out 8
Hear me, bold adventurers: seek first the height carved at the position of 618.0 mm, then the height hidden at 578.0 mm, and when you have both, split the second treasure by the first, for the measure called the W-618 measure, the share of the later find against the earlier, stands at 1.03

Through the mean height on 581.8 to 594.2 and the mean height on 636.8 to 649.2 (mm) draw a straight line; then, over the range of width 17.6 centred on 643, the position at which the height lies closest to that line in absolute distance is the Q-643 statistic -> 640.5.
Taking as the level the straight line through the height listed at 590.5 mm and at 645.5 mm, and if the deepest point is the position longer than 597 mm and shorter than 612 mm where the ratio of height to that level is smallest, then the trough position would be 598.0 mm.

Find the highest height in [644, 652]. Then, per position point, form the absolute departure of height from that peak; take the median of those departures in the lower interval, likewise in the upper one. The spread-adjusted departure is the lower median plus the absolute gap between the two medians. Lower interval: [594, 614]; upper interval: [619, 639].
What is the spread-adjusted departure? 25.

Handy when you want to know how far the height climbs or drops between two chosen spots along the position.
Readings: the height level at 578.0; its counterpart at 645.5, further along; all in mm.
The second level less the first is 16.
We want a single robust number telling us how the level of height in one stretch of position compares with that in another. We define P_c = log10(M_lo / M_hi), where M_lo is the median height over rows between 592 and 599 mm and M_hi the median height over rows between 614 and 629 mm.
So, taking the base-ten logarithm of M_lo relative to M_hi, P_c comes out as -0.095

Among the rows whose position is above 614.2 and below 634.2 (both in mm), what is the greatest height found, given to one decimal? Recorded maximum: 140.7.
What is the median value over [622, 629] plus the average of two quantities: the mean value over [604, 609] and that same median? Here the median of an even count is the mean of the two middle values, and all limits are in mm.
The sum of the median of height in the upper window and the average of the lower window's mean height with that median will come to 282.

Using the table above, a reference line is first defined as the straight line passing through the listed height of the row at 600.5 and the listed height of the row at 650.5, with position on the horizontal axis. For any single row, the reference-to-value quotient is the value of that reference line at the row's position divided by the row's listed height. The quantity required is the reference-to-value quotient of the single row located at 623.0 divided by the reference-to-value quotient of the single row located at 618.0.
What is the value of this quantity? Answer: 1.04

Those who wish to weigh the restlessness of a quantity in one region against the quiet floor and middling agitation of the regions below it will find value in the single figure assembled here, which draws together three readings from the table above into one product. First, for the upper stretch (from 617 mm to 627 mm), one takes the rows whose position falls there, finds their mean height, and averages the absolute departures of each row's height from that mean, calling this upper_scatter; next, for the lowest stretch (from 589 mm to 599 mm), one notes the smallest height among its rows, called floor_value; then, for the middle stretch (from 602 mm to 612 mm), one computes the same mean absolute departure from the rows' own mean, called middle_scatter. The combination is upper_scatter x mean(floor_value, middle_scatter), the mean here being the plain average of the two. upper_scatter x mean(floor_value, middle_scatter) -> 134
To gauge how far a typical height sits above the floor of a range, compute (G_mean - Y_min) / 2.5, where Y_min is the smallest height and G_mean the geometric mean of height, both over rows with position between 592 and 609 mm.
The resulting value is 12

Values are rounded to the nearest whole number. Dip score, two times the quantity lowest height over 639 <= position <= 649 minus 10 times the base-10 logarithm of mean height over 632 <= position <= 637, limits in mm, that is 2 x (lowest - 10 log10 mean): 260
